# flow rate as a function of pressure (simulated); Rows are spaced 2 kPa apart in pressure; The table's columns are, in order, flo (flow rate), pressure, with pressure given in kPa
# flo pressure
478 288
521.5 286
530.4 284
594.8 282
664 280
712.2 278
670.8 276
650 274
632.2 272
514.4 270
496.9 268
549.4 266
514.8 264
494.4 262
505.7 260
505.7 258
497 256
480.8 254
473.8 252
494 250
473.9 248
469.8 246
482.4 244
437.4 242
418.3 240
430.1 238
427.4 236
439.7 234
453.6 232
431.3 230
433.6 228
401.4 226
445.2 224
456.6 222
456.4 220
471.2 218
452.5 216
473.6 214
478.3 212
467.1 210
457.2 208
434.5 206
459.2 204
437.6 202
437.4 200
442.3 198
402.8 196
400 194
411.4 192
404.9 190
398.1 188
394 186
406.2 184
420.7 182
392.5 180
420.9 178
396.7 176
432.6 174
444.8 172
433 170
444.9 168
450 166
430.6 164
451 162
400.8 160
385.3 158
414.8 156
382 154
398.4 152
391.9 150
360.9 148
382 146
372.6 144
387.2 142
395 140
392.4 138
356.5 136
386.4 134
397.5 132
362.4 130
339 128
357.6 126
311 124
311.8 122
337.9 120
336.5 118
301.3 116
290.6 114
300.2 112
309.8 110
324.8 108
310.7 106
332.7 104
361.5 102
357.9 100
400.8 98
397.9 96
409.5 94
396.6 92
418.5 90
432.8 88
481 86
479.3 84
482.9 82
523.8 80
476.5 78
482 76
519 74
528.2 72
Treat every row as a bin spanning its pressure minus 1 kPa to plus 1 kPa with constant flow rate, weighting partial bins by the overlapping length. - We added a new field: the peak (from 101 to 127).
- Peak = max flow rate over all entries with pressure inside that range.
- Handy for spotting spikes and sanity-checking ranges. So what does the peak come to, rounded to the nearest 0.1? 361.5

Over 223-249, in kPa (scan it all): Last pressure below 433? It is 240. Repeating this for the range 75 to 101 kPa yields 100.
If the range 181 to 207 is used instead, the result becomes 196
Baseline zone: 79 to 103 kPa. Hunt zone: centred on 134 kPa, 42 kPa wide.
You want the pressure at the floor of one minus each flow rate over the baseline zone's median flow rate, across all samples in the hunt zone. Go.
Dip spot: 152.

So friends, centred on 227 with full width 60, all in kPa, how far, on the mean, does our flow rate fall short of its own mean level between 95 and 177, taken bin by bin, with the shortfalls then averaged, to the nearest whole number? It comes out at -80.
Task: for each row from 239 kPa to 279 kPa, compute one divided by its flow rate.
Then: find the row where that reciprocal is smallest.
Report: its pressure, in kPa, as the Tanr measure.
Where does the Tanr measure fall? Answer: 278 kPa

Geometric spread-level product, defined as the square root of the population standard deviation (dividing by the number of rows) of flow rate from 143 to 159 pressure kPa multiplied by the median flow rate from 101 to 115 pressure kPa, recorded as 69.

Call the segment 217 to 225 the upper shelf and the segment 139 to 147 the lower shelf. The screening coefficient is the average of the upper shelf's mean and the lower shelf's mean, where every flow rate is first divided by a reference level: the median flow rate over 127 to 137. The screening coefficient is 1.16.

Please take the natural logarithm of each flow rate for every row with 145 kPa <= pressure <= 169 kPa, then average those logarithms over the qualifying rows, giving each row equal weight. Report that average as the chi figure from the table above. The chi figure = 6.01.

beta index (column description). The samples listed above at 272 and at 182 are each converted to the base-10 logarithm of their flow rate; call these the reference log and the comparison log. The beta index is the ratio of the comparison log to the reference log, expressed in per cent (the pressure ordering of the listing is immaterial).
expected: 94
